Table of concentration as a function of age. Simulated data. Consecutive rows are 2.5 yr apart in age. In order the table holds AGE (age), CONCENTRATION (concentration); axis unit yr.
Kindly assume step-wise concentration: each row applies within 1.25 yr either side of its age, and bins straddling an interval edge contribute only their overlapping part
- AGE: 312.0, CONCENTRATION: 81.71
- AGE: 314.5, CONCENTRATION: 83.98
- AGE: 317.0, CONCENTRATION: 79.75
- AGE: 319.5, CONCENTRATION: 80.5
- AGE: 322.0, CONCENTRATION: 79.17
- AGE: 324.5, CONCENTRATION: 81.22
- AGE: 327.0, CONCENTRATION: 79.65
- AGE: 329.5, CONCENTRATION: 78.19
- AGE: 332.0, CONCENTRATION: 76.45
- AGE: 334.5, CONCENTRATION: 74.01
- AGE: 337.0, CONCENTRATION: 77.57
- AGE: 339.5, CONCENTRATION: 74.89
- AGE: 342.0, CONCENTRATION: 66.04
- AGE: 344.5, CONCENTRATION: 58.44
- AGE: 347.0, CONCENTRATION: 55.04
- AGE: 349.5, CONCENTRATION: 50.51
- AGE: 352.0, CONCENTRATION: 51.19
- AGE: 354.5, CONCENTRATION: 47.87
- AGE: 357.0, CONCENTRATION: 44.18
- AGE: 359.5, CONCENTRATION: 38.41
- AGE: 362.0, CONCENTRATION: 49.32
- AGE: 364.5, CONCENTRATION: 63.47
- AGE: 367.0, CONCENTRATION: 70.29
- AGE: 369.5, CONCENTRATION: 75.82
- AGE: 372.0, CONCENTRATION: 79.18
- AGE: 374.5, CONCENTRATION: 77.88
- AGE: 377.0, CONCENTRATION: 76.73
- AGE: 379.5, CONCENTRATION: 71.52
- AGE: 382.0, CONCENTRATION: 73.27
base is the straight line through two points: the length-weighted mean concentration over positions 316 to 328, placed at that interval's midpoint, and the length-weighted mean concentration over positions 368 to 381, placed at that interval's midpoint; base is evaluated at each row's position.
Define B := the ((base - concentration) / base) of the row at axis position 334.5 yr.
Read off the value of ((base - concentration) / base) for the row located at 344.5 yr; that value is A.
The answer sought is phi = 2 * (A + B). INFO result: 0.6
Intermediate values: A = 0.25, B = 0.06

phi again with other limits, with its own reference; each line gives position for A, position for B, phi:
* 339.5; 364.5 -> 0.4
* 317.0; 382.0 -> 0.1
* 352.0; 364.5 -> 1.0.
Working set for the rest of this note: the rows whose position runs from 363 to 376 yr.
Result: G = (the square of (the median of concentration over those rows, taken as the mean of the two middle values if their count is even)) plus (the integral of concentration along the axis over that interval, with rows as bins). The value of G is 6697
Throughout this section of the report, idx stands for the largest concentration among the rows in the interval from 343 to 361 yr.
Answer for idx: 58.44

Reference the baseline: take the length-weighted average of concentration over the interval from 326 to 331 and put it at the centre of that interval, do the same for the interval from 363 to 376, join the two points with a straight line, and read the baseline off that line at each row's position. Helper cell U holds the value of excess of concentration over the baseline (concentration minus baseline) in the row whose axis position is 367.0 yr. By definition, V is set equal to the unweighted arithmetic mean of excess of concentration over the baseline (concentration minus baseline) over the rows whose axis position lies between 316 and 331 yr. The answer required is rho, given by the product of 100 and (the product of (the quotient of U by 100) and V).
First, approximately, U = -3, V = 0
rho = -1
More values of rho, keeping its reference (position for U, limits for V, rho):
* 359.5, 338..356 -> 662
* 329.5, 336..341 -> 0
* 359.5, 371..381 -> -154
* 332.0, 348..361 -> 52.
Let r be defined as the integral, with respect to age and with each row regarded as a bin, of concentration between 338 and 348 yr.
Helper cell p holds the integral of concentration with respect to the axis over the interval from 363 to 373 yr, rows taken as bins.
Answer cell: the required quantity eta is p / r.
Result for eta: 1.1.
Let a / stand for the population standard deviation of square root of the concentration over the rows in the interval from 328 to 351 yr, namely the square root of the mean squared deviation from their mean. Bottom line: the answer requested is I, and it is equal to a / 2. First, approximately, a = 0.63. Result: 0.31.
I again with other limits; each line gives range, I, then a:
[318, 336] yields 0.07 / 0.13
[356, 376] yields 0.50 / 1.00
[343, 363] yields 0.21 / 0.42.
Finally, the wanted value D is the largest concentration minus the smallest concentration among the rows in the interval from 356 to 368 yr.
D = 32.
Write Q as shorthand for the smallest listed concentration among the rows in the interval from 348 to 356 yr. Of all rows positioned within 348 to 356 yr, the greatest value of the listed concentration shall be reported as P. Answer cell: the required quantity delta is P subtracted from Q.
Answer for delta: -3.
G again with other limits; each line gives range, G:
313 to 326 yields 7532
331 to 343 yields 6495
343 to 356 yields 3306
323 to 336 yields 7127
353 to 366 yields 2930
